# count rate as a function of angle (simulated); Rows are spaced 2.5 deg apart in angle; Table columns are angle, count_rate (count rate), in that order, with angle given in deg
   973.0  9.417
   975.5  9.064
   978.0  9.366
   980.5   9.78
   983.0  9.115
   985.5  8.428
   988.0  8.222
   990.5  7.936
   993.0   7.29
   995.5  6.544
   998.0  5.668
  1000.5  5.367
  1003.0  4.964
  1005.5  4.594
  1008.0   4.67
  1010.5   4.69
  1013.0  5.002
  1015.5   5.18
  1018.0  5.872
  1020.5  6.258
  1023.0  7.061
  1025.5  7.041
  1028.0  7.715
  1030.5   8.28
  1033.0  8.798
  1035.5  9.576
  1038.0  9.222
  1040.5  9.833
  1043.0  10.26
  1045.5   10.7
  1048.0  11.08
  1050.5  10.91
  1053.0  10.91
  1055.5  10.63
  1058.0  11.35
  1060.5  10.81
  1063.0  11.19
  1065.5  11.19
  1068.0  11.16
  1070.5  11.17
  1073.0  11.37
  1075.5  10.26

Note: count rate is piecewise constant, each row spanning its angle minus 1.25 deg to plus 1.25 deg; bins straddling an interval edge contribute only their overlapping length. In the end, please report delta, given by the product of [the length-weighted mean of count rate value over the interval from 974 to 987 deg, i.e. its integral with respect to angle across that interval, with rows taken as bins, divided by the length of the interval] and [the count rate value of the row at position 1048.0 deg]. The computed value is 101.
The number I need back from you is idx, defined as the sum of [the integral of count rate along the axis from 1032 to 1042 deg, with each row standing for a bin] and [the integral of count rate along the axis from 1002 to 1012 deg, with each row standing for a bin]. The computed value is 141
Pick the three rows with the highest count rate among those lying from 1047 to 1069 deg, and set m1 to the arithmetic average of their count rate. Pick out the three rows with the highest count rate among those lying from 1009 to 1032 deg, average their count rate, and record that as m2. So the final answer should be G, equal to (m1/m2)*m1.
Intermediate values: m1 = 11.2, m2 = 7.7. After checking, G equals 16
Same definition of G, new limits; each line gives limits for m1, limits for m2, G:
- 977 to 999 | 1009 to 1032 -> 12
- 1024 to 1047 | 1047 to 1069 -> 9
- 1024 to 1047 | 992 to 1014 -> 16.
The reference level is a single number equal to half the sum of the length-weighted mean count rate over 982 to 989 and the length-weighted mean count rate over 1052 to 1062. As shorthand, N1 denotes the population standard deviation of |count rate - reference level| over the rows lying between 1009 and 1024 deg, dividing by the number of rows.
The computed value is 0.8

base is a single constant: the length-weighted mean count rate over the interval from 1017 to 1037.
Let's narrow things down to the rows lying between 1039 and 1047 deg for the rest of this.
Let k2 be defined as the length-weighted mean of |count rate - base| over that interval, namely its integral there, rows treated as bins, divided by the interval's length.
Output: 2.6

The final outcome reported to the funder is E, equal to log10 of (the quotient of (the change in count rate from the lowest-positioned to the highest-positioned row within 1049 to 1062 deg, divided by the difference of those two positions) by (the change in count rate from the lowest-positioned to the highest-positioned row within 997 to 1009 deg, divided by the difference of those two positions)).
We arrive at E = -1.0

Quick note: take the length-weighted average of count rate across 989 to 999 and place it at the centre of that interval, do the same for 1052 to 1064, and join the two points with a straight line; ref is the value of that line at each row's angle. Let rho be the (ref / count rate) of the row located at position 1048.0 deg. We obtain 0.9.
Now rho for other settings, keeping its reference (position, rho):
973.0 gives 0.6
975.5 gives 0.6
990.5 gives 0.8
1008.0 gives 1.7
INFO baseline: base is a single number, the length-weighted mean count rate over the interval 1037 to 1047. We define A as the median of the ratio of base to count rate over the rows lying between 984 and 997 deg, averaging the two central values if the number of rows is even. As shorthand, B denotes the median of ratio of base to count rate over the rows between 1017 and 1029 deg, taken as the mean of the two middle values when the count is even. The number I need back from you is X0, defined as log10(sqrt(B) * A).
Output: 0.18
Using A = 1.3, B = 1.43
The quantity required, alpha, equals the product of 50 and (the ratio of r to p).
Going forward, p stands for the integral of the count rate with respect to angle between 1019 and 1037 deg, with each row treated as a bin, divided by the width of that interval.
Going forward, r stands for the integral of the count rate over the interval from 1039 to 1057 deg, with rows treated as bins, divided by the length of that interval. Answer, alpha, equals 68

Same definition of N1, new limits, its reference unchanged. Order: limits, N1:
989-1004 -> 1.1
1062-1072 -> 0.0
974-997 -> 1.0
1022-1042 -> 1.0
